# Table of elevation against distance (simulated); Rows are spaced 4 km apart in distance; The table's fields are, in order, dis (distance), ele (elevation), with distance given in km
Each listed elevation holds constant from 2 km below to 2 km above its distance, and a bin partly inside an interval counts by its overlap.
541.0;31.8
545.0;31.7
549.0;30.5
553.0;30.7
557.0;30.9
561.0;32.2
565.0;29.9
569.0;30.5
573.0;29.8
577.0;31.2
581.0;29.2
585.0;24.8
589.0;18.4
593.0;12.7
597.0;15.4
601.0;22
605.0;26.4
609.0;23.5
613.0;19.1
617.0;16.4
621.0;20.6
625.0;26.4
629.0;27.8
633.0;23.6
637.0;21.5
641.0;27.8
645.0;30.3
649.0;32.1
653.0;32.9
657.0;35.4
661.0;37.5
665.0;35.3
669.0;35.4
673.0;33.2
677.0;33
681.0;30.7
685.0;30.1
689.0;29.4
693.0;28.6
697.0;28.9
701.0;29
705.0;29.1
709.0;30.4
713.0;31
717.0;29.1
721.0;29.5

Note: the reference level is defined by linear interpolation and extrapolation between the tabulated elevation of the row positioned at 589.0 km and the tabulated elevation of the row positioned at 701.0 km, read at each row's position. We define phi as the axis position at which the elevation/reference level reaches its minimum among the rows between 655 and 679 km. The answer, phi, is 677.0 km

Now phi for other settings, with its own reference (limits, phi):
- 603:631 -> 617.0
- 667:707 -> 705.0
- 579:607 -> 593.0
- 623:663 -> 637.0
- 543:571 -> 569.0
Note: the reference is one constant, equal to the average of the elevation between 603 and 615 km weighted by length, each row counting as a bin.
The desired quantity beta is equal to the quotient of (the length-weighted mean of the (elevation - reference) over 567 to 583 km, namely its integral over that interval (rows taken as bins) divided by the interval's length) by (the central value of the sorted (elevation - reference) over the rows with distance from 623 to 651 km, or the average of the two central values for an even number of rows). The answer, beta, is 1.5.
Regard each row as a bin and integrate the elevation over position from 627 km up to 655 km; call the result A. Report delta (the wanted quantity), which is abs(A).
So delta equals 784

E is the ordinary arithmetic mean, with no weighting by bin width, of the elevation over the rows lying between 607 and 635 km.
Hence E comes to 22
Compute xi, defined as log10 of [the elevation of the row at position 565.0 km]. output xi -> 1.476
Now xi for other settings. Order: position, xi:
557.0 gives 1.490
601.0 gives 1.342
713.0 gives 1.491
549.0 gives 1.484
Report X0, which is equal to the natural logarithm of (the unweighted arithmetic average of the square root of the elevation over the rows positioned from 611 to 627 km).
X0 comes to 1.51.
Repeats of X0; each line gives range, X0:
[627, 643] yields 1.61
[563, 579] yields 1.71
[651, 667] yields 1.78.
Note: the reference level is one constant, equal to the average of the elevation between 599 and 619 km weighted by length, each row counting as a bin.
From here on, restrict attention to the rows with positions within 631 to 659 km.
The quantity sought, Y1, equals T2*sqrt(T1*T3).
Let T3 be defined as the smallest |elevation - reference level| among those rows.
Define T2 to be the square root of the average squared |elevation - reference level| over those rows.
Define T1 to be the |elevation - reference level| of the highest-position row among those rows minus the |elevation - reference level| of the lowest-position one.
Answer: 4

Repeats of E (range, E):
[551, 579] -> 31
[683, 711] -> 29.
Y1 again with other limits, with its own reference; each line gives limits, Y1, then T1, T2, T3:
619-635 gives 4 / 1.2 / 4.17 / 1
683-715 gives 21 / 0.9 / 8.12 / 7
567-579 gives 22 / 0.7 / 9.04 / 8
